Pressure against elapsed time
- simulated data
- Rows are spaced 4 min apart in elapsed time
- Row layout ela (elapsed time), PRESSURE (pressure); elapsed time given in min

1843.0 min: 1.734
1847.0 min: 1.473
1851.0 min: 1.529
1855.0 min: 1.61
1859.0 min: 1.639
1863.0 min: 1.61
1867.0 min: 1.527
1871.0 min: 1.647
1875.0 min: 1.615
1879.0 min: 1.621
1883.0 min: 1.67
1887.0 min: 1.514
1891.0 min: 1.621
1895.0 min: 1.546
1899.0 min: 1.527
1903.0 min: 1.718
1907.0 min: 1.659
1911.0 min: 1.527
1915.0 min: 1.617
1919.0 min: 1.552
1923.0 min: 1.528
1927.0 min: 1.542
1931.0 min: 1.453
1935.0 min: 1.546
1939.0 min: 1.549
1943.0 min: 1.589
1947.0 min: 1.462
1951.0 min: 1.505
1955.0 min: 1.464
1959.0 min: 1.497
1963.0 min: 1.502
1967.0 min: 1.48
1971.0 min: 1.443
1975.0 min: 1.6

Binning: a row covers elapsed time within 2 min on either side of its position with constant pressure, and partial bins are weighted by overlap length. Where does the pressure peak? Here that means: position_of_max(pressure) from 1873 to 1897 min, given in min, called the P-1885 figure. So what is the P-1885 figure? 1883.0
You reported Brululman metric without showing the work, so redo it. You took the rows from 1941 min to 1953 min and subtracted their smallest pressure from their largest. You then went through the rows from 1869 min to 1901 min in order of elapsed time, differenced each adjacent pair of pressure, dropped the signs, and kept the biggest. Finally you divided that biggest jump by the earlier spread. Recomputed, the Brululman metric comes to 1.2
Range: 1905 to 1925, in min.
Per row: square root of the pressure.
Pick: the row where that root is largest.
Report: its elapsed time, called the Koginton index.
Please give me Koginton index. 1907.0 min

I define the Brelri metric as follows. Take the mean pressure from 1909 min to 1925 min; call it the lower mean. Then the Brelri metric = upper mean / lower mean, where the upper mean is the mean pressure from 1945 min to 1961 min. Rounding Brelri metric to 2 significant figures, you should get 0.95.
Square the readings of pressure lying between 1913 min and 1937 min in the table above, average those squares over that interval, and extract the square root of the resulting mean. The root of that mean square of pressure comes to 1.54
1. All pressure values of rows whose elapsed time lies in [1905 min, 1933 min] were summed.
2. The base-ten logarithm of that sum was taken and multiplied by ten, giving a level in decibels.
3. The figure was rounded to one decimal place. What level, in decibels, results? 10.4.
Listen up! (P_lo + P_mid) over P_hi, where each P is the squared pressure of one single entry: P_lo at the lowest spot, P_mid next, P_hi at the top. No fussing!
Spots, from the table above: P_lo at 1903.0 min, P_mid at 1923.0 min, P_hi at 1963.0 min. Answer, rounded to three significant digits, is 2.34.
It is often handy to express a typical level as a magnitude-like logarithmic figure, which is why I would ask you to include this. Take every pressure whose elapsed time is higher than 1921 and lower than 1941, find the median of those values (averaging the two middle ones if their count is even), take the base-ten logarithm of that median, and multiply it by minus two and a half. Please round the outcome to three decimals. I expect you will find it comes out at -0.470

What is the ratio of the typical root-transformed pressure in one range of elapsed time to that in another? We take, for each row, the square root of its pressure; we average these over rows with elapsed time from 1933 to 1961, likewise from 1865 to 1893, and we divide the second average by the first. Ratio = 1.03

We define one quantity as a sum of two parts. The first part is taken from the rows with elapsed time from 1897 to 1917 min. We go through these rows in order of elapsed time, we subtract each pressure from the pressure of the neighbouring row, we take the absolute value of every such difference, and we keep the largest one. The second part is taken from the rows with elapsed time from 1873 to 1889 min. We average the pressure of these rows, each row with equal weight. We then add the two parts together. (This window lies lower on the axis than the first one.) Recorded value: 1.80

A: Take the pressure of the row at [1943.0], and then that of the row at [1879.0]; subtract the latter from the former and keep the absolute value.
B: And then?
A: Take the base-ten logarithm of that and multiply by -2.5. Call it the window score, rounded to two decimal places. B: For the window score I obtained 3.74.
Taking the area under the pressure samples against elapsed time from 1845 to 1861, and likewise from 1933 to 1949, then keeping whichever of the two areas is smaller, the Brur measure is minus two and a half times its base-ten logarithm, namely -3.48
